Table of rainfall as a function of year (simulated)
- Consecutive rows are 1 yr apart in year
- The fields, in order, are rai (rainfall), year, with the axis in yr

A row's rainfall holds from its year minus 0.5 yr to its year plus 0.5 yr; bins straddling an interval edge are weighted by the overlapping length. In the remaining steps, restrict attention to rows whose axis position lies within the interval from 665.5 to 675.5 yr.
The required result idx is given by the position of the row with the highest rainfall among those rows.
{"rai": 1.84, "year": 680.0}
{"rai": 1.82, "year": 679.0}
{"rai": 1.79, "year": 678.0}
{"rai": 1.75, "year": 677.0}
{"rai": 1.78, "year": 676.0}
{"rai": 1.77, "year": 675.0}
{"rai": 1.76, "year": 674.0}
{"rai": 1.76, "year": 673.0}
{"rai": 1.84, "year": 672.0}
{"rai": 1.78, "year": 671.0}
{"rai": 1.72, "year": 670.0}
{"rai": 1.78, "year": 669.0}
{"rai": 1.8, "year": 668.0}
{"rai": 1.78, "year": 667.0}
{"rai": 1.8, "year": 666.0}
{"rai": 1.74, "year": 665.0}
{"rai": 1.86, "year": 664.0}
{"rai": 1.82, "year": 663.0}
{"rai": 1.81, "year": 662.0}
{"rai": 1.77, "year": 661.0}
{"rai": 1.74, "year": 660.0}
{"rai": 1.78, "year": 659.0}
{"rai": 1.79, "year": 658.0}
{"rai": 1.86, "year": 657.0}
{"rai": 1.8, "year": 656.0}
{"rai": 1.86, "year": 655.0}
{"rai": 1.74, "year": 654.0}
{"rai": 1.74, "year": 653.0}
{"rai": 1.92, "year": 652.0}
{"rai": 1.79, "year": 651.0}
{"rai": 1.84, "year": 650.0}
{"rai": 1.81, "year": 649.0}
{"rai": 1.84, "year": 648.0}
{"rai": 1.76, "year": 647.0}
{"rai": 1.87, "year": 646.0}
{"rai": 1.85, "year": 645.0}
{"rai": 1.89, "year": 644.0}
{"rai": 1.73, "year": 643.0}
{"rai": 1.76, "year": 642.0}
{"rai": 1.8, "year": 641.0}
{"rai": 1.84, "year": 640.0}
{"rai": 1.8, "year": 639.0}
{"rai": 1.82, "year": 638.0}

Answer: 672.0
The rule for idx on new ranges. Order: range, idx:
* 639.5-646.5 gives 644.0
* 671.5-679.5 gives 672.0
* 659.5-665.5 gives 664.0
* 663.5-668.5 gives 664.0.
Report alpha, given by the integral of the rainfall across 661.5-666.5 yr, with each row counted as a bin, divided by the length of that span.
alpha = 1.806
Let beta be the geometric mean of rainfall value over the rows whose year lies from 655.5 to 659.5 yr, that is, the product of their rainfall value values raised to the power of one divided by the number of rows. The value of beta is 1.81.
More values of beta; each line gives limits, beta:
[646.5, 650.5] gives 1.81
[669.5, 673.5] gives 1.77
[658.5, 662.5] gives 1.77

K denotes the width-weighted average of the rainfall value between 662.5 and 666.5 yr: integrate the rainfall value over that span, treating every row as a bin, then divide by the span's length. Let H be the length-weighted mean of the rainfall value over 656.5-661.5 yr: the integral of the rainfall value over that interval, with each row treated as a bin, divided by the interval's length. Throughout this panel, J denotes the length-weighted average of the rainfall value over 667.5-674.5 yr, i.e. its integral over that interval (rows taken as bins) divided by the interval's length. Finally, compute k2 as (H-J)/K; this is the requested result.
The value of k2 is 0.006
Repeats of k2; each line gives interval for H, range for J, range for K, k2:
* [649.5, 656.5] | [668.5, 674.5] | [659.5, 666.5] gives 0.022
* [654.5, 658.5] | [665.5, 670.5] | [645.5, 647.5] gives 0.028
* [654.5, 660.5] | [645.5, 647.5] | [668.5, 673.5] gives -0.006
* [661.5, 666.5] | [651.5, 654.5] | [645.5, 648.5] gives 0.003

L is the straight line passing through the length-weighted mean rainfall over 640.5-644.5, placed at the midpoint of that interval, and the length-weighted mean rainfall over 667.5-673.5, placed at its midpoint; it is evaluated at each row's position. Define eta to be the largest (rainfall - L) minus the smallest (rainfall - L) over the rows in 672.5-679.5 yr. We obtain 0.07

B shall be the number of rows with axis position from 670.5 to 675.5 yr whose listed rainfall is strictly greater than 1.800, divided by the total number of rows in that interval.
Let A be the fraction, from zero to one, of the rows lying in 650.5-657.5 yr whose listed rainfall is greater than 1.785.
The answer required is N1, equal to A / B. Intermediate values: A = 0.71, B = 0.2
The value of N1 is 4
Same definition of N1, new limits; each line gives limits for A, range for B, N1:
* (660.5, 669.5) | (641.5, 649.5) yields 1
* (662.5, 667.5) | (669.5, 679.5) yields 3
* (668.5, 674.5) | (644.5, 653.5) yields 0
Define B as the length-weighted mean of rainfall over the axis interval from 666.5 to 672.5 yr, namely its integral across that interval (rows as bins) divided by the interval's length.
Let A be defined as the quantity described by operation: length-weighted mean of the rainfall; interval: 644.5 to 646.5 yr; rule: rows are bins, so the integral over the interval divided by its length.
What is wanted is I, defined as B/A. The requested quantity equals 0.96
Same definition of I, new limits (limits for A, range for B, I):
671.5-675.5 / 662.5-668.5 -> 1.01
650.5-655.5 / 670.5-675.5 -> 0.98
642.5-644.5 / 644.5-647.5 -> 1.01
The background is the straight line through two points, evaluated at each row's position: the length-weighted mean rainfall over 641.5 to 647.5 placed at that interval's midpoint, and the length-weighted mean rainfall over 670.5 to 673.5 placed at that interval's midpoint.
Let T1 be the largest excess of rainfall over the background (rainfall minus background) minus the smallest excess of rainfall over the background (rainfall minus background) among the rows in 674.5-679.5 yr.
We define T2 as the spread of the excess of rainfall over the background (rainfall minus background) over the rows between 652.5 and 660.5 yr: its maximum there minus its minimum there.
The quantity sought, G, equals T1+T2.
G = 0.194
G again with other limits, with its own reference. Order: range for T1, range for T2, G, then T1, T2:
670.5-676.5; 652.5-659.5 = 0.202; 0.079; 0.12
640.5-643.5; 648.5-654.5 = 0.248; 0.069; 0.18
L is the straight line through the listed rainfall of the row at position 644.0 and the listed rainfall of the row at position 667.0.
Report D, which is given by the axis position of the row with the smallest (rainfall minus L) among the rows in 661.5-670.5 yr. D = 665.0 yr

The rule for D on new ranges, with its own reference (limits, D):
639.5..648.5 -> 643.0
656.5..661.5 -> 660.0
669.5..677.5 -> 670.0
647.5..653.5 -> 653.0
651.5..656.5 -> 653.0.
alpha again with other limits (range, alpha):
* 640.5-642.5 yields 1.780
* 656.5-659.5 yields 1.810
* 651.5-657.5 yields 1.820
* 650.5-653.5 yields 1.817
